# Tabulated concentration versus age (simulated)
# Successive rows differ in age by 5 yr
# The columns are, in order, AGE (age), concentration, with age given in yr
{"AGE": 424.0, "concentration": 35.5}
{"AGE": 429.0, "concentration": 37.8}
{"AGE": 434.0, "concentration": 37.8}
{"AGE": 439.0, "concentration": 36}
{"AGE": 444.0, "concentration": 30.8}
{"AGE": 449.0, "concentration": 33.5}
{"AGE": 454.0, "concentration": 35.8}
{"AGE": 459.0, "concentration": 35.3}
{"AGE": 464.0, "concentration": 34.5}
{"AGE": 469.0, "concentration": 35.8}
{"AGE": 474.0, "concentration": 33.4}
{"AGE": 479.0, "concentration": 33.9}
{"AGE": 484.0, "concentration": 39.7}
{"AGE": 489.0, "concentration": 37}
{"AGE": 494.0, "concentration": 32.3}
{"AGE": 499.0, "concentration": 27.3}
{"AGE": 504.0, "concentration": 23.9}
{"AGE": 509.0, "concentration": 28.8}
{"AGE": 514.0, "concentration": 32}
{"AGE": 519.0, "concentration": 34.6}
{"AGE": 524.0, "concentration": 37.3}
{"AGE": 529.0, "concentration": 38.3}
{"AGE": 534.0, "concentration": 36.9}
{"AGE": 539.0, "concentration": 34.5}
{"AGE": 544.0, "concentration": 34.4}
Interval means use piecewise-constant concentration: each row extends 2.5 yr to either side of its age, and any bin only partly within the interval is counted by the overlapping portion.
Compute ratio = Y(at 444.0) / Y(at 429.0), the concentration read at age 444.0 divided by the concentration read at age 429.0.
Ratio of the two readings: 0.81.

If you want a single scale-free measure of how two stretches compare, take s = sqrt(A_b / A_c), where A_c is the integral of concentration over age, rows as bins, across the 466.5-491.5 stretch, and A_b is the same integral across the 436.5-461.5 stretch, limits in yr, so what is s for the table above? 0.98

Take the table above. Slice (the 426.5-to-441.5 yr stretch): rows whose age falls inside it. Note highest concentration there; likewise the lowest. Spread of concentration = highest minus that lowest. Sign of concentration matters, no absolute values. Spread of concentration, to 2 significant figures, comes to 1.8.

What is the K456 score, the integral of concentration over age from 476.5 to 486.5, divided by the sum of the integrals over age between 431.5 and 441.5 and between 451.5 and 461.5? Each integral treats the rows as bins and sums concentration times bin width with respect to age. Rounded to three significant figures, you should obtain 0.508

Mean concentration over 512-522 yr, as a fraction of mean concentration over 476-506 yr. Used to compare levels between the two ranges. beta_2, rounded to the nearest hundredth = 1.03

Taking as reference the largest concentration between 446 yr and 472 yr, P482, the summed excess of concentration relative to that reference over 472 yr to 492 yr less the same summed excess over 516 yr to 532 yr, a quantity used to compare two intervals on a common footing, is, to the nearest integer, -2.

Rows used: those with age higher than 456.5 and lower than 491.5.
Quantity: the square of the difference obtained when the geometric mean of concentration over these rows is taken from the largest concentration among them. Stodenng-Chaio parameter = 17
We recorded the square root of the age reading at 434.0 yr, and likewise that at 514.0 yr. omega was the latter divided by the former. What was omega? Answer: 0.92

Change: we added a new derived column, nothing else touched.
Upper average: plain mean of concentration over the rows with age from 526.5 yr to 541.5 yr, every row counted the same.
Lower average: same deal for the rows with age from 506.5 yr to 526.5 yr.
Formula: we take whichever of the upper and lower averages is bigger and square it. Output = 1337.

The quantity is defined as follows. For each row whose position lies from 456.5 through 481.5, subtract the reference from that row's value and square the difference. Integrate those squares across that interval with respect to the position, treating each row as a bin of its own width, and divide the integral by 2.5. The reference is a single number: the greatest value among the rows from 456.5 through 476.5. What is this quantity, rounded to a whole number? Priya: 23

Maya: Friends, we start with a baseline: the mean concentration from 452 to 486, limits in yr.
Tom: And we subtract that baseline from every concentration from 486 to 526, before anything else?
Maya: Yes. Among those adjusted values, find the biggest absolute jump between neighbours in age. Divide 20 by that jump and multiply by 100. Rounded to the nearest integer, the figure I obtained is 400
